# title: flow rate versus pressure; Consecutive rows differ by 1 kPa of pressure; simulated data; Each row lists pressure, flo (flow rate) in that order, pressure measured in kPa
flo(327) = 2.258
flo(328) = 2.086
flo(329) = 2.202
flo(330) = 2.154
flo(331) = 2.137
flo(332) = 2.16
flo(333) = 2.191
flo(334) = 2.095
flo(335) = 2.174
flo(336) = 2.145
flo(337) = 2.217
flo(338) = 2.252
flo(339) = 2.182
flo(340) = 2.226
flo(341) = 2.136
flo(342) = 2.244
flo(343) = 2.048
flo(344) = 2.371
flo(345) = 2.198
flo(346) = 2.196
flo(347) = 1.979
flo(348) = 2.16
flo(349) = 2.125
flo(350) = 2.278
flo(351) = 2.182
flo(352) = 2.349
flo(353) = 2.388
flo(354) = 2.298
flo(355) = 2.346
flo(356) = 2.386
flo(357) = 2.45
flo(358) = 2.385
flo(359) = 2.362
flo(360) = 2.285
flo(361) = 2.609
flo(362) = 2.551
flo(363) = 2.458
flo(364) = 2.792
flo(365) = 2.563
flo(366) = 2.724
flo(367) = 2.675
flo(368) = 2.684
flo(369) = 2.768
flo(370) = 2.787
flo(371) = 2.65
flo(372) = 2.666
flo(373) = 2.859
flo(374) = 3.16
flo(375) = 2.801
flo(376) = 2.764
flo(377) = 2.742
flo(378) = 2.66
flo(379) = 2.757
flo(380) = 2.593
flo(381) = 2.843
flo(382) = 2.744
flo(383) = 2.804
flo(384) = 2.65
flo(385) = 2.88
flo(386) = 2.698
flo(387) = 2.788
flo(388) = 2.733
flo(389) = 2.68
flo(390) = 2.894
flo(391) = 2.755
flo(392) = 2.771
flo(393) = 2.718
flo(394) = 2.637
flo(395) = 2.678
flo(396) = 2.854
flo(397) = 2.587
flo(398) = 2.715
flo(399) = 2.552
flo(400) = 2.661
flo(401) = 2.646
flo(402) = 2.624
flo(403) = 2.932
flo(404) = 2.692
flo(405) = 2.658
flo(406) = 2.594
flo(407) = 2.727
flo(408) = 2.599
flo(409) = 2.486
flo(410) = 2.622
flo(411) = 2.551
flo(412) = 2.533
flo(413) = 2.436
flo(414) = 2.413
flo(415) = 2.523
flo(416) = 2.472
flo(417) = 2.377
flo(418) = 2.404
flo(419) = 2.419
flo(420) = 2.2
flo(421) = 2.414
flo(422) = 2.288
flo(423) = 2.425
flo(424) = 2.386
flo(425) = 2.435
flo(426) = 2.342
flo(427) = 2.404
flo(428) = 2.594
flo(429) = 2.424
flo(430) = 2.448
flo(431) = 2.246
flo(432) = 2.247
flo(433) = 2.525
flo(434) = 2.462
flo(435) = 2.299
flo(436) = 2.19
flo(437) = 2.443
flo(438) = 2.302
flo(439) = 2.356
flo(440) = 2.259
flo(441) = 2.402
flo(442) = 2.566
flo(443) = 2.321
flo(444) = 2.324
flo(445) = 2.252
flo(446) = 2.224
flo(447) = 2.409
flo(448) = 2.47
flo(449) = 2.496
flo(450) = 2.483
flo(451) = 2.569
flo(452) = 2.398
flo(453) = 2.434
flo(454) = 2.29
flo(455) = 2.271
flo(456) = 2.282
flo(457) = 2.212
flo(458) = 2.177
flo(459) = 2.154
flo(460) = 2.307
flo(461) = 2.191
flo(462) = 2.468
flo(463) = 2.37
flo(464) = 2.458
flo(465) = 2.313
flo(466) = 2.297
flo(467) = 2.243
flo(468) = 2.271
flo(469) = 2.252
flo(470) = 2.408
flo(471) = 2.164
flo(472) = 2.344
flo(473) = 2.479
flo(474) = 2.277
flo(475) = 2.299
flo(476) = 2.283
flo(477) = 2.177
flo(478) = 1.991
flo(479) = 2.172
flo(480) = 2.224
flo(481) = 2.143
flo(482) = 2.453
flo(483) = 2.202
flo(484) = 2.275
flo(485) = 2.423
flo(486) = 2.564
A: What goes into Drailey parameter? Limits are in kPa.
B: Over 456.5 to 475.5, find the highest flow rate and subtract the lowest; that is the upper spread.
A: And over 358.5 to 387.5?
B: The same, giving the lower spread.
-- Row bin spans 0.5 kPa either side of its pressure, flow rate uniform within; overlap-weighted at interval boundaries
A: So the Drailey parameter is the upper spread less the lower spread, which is -0.55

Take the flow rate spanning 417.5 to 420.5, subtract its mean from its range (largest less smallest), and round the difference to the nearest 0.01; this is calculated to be -2.12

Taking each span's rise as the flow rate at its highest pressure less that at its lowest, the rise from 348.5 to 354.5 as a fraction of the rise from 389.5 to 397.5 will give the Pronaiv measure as -0.6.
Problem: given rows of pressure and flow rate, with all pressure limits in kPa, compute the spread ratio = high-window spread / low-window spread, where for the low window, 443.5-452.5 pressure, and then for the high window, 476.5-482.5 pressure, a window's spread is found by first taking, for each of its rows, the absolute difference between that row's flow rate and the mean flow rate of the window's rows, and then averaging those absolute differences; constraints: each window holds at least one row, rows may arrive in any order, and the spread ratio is 1.1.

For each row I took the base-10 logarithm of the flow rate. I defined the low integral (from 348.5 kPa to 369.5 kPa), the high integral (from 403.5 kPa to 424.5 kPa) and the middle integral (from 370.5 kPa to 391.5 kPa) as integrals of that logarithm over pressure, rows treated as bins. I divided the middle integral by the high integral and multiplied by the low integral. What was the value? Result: 9.15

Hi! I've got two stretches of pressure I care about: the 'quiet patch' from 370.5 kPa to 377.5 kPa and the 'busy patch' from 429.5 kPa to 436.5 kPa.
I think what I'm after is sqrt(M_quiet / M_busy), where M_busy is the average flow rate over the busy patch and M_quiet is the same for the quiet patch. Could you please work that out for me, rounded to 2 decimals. 1.09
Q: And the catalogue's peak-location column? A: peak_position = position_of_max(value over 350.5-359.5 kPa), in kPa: 357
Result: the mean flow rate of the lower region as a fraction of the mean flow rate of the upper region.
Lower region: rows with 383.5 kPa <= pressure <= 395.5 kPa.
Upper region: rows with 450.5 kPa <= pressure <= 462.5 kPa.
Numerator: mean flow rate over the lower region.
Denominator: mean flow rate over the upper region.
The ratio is 1.2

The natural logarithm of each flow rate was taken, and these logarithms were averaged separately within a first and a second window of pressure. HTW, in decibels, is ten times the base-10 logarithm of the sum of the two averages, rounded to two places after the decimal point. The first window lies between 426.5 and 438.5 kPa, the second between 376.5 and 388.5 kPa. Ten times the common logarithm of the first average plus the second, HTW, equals 2.73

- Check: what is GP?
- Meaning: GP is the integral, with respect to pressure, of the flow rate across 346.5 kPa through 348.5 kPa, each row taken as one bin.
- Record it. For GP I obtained 4.1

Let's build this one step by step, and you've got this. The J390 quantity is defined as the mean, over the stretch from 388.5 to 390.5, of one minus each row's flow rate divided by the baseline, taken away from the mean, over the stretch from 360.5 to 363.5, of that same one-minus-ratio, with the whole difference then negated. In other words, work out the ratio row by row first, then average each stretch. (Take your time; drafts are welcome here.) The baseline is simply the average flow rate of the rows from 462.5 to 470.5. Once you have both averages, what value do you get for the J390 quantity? -0.11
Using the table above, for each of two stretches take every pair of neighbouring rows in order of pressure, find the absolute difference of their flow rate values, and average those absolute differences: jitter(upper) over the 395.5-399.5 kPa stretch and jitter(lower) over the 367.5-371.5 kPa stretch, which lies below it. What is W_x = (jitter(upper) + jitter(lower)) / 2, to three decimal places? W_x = 0.133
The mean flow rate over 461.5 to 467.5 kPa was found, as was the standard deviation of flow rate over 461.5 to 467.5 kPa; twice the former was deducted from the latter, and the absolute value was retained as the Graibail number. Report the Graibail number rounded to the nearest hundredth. 4.63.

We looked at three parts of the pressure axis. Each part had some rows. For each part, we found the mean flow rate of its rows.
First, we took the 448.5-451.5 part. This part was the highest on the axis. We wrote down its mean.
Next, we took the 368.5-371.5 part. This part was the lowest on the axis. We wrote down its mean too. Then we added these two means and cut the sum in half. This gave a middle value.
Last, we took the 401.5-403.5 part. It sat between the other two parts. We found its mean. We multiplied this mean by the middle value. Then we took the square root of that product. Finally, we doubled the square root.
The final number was 5.40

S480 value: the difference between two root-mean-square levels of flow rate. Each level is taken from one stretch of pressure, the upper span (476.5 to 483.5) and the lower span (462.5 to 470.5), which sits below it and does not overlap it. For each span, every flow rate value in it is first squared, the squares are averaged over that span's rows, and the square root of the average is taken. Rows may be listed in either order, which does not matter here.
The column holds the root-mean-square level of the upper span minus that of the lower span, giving -0.13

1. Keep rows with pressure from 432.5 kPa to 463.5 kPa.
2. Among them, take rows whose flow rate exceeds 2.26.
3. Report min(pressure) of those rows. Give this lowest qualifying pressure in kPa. 433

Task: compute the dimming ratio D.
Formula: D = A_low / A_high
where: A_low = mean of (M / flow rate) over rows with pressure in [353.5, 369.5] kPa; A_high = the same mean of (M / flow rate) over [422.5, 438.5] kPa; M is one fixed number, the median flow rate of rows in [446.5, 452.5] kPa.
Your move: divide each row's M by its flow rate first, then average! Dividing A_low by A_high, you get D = 0.95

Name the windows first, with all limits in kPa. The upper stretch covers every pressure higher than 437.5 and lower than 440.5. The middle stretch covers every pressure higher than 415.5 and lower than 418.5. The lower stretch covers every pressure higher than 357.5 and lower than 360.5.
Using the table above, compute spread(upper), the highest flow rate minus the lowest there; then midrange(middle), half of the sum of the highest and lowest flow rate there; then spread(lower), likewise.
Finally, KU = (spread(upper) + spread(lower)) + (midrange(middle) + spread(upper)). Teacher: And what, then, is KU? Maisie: 2.72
